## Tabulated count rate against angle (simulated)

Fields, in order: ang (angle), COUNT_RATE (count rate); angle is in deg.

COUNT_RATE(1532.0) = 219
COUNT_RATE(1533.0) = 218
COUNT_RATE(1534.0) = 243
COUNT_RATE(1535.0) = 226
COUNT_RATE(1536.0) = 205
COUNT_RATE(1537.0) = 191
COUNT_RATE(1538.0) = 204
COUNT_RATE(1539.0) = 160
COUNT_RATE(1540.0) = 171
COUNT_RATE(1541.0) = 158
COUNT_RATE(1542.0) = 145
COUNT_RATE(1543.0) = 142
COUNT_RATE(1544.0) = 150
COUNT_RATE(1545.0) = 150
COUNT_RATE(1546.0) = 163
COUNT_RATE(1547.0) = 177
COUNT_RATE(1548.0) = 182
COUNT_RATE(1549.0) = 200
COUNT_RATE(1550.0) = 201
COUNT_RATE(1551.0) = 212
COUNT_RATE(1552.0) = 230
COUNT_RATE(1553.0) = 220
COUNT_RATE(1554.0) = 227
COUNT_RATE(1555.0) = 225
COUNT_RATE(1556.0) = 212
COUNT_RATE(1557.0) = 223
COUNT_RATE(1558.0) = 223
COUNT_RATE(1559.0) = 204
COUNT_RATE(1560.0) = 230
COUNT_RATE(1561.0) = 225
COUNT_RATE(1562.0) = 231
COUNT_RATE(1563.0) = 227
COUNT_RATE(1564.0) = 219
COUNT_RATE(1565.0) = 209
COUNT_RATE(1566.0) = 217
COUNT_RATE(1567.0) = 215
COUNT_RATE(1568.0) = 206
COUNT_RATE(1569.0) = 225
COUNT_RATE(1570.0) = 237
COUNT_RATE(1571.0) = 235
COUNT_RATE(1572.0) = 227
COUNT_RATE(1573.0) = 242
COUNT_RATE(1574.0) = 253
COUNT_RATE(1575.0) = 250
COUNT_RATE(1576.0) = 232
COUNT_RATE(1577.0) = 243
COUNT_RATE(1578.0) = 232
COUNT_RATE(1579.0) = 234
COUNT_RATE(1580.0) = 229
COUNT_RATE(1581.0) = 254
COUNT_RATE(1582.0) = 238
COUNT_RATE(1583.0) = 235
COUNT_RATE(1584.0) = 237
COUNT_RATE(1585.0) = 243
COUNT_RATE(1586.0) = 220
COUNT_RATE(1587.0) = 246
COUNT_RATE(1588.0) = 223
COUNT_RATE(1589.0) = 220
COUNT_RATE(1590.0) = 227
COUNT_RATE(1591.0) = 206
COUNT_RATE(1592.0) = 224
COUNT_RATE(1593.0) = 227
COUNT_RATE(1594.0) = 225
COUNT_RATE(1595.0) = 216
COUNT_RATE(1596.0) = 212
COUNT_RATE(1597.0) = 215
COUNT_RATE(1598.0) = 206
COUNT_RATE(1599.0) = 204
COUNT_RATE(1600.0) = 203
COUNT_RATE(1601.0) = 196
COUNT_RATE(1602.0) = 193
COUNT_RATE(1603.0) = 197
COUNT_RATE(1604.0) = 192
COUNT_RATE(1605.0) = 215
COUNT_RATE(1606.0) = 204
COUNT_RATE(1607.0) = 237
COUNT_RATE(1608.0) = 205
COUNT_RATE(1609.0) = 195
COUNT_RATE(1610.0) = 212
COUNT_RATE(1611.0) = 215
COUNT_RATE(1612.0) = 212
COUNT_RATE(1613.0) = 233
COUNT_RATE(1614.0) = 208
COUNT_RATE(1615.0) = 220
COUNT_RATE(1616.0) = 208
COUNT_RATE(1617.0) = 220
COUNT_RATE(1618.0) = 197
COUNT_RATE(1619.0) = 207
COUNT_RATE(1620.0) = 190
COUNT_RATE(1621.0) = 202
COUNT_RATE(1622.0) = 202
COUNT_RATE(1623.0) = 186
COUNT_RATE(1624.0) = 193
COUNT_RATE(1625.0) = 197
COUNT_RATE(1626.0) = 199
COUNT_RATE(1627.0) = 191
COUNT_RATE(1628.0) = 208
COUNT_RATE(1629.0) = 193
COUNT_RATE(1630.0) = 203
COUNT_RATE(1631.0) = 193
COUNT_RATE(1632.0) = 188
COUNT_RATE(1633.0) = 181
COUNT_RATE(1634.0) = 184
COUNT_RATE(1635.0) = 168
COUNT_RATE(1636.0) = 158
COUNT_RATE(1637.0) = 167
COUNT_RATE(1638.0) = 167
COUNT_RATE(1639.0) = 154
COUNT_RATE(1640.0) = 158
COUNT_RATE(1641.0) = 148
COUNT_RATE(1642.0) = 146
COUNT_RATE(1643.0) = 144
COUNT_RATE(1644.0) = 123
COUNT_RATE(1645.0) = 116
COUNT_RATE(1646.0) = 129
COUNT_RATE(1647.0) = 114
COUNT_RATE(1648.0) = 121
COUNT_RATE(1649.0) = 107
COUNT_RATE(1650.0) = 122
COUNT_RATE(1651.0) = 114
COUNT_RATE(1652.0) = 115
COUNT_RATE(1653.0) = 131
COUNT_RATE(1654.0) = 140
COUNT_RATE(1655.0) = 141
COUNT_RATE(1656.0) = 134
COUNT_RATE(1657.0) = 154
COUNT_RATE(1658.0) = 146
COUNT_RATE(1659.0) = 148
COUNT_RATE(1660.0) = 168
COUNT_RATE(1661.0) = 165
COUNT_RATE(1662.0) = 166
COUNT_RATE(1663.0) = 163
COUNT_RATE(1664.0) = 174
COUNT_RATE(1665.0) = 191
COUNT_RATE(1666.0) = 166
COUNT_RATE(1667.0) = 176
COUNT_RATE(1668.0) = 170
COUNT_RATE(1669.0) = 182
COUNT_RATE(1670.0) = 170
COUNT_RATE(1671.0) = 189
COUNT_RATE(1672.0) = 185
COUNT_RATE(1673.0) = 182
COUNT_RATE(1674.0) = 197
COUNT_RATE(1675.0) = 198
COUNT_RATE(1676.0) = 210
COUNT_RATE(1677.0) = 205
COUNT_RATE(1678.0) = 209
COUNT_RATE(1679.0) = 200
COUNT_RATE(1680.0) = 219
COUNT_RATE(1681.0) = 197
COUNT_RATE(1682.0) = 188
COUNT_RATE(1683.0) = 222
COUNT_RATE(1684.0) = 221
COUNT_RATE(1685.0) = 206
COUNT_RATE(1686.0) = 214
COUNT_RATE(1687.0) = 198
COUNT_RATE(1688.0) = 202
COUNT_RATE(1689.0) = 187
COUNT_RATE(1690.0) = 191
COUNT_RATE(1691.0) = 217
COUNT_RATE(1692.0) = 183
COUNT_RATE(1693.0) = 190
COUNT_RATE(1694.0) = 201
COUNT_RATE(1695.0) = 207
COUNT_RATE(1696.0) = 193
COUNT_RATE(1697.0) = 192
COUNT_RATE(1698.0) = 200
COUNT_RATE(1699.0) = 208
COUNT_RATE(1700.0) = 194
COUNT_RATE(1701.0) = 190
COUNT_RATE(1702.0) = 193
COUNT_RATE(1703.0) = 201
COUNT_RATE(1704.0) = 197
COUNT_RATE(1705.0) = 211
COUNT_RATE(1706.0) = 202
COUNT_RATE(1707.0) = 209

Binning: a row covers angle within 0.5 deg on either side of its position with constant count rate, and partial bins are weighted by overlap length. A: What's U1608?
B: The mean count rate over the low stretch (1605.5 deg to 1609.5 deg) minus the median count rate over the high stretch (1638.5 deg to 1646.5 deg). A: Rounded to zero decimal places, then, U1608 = 65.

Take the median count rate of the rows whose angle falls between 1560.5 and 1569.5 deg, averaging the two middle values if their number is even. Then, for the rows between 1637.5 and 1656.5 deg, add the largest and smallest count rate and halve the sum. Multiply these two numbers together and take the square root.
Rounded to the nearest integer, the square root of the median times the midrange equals 173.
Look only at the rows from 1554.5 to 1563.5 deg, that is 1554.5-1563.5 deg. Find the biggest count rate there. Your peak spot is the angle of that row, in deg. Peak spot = 1562.0 deg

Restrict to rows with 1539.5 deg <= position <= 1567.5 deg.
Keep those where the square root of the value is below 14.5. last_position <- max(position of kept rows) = 1565.0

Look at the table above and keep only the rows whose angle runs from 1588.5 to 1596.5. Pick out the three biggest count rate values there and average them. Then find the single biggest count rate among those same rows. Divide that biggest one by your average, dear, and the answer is 1.00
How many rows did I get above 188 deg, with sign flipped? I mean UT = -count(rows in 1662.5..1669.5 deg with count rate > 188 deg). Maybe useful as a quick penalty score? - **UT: -1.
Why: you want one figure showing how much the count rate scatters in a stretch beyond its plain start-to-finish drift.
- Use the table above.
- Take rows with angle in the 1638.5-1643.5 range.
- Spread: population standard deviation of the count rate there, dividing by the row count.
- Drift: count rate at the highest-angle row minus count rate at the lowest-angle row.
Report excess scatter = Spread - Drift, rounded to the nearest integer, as 15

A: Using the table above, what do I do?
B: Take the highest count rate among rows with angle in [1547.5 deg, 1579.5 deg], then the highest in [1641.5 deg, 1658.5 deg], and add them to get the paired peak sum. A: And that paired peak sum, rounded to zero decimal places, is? 407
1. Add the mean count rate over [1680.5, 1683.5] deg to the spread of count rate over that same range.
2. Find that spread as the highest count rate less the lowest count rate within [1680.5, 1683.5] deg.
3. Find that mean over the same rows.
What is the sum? 236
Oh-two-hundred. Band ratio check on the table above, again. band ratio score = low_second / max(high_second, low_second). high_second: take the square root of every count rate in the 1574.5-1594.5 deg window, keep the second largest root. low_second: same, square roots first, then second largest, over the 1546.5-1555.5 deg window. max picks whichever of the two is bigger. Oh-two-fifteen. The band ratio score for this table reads 0.95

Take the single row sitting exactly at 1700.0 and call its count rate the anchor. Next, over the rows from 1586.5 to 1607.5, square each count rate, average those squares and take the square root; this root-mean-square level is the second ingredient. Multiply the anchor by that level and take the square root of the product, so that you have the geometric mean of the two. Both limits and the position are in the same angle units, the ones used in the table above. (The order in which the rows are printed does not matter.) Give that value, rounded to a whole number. 204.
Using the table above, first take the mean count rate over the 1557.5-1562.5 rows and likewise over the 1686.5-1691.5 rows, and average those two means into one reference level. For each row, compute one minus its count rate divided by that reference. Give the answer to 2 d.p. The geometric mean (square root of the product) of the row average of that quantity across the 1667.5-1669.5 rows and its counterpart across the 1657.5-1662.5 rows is 0.20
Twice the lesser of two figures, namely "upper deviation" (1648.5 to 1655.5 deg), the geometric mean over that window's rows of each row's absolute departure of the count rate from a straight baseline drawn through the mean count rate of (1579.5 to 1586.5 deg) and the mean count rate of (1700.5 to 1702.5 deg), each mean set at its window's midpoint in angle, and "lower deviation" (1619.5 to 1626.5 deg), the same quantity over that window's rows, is 50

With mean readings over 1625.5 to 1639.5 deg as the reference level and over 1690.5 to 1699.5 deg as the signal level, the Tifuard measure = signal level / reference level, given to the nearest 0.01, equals 1.09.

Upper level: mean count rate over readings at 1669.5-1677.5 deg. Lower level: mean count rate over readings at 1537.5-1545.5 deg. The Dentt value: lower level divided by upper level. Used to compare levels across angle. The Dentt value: 0.83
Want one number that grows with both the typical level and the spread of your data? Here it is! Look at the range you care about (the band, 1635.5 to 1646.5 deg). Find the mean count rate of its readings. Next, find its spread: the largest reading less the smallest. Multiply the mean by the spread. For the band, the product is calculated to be 7465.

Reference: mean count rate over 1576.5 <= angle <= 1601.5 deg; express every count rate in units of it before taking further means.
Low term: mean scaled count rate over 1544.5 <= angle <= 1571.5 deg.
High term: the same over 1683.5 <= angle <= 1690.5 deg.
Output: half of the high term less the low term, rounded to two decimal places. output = -0.02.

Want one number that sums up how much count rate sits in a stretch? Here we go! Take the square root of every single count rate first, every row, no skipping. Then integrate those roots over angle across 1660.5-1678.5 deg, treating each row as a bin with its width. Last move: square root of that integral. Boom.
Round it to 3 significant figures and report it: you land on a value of 15.6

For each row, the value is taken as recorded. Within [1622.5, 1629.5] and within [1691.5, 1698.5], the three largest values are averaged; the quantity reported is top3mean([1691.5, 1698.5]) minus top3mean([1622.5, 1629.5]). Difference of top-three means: 1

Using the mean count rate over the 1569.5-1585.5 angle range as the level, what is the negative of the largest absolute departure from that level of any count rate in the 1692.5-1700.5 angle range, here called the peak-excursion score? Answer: -49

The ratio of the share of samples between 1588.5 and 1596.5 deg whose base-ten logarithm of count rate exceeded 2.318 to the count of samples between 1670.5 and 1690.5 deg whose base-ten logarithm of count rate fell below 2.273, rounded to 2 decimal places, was 0.29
